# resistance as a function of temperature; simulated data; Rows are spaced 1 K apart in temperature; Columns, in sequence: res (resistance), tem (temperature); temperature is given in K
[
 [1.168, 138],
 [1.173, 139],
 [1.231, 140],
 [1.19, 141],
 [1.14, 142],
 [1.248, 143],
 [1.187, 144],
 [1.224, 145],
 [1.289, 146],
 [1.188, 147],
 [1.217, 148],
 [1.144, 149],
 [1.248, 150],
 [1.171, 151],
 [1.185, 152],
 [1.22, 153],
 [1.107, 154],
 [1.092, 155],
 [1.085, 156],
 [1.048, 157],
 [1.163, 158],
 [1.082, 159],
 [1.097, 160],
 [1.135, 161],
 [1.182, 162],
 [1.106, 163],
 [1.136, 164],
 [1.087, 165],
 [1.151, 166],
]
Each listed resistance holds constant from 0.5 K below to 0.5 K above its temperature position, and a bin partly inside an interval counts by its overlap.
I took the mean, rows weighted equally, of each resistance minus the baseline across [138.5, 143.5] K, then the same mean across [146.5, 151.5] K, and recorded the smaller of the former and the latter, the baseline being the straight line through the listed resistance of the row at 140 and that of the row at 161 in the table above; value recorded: -0.03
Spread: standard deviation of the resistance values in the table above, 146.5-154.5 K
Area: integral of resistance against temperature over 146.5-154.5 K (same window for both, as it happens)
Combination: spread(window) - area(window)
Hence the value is -9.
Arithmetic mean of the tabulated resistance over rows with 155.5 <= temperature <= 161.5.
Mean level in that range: 1.10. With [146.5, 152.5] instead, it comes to 1.19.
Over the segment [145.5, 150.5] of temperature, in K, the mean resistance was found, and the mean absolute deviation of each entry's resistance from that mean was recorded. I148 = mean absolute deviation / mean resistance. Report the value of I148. 0.0337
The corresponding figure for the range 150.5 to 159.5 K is 0.0446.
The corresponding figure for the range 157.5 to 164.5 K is 0.0256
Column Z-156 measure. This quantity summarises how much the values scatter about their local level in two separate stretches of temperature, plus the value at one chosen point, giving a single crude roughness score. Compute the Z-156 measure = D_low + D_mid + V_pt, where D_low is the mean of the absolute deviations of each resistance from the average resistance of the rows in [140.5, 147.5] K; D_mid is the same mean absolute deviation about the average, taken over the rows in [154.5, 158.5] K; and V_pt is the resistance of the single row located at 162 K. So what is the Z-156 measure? 1.25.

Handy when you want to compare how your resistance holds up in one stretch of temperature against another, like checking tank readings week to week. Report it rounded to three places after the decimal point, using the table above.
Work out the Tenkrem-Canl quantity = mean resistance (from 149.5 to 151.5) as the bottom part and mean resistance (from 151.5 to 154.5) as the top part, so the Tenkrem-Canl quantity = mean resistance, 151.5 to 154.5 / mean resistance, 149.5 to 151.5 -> 0.968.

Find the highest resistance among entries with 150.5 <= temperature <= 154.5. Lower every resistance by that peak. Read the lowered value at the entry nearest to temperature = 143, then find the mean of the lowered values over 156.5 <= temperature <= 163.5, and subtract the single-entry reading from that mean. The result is -0.13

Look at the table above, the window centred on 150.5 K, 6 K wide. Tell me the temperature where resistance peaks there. 150 K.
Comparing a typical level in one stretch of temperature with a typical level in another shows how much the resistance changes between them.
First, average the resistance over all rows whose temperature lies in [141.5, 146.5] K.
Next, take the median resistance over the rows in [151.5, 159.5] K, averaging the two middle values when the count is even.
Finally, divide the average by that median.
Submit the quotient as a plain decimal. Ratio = 1.11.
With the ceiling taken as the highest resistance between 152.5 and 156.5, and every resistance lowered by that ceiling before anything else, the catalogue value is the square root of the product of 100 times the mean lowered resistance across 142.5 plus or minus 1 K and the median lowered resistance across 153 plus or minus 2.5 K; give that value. 0.4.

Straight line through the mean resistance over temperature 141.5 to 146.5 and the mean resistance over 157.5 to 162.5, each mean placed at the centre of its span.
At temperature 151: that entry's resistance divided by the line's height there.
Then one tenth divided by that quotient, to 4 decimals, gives 0.1008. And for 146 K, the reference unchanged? 0.0936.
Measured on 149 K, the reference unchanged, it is 0.1041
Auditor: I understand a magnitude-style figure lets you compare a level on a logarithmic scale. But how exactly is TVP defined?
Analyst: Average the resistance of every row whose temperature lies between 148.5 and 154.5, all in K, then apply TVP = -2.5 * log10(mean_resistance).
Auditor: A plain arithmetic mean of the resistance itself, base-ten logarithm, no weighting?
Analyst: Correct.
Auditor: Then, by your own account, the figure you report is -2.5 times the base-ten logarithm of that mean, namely -0.179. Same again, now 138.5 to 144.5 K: -0.193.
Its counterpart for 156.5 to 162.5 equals -0.121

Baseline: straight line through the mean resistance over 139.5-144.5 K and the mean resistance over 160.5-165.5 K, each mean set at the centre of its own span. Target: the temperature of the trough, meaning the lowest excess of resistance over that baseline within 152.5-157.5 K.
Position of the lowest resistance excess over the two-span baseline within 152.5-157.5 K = 157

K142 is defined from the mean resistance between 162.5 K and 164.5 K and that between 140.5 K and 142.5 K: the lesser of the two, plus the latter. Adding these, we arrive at 2.29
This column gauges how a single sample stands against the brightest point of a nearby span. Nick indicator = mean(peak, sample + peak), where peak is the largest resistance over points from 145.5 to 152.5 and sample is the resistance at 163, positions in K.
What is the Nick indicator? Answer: 1.84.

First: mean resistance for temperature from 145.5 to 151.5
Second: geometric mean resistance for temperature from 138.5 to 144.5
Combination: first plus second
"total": 2.40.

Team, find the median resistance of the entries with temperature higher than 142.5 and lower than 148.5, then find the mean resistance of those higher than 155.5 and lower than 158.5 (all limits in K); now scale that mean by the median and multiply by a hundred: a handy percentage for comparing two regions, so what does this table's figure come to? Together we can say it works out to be 90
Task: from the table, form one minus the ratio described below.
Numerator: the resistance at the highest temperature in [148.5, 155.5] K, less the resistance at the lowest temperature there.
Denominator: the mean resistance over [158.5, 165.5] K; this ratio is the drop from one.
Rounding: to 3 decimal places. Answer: 1.047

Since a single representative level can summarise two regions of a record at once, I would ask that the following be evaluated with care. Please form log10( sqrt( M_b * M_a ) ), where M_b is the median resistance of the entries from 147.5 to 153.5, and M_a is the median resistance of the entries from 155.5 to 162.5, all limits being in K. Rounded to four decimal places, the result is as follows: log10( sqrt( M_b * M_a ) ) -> 0.0599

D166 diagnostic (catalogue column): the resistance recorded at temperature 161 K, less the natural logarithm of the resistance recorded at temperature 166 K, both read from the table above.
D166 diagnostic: 0.99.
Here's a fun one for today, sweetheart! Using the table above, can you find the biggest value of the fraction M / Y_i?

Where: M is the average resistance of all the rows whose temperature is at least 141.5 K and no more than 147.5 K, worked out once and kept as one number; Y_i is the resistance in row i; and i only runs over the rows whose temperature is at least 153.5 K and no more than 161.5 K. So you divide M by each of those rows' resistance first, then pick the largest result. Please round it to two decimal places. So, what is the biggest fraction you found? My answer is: 1.16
